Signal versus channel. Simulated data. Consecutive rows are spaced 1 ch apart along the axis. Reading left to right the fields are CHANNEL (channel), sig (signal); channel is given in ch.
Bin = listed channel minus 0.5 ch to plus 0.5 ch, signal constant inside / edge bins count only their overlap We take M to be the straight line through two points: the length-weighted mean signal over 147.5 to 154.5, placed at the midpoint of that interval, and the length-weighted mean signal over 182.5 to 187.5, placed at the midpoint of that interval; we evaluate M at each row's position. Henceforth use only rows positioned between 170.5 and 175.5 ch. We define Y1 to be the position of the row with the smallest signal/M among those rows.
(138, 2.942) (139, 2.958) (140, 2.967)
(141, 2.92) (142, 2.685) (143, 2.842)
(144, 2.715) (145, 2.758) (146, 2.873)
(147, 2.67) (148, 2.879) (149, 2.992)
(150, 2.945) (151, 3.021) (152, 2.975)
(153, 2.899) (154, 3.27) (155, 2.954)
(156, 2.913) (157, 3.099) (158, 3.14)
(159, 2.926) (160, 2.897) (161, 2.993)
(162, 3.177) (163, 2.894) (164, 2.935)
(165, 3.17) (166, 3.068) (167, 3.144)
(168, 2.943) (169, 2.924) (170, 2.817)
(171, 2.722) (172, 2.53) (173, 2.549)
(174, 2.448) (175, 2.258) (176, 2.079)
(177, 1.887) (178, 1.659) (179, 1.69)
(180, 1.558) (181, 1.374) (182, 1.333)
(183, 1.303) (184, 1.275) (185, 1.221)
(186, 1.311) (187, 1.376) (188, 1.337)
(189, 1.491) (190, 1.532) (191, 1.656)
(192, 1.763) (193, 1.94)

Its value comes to 175 ch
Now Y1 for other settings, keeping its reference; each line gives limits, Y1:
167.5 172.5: 172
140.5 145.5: 142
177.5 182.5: 181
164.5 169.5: 166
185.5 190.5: 186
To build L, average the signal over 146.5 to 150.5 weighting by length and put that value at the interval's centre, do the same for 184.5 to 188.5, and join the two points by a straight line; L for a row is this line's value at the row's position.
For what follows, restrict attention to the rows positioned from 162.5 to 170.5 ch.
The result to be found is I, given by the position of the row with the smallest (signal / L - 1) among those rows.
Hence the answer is 163 ch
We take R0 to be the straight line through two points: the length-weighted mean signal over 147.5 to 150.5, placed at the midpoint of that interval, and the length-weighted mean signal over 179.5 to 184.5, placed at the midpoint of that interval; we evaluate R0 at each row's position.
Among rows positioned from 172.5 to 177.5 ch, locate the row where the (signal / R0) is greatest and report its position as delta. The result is 173 ch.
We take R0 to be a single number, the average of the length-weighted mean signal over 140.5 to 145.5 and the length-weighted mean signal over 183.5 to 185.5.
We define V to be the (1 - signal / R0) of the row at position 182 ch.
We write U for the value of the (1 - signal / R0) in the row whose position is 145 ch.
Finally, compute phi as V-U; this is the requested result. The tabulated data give 0.7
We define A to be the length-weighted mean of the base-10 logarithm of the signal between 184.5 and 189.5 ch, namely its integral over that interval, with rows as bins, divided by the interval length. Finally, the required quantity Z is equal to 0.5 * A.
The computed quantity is 0.064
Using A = 0.13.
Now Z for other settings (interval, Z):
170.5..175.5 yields 0.199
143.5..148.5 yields 0.222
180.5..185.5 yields 0.057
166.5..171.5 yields 0.232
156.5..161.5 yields 0.239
